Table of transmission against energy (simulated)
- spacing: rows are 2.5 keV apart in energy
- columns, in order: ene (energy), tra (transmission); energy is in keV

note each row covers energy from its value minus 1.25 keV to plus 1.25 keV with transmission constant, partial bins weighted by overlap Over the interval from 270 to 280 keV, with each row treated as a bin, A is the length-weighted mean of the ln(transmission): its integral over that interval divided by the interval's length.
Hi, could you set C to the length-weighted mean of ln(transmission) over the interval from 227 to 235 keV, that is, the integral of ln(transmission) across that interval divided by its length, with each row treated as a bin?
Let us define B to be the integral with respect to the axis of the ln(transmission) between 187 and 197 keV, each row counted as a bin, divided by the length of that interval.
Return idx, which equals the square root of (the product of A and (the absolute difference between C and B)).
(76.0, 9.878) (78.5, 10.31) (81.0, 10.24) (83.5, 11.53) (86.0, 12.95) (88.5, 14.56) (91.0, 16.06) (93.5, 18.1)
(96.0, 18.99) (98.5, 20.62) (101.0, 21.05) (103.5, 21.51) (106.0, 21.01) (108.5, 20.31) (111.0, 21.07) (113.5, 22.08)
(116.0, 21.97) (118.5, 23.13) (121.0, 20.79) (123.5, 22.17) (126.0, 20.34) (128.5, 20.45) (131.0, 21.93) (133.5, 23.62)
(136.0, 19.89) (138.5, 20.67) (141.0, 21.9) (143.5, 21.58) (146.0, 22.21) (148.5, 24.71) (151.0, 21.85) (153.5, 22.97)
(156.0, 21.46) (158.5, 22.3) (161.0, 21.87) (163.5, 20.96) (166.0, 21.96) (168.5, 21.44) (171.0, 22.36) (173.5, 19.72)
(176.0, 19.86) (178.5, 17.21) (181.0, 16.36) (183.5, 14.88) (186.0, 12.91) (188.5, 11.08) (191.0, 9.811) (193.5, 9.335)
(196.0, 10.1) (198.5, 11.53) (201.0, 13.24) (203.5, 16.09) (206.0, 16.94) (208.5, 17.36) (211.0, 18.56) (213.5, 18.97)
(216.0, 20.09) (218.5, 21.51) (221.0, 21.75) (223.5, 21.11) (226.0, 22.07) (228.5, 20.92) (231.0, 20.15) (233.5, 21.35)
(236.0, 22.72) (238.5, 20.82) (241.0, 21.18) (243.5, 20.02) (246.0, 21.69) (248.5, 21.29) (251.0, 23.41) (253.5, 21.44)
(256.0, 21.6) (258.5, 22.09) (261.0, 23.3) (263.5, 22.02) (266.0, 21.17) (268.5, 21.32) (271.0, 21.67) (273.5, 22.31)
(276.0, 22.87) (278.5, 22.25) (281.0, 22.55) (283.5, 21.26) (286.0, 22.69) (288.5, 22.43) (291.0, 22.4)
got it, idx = 1.5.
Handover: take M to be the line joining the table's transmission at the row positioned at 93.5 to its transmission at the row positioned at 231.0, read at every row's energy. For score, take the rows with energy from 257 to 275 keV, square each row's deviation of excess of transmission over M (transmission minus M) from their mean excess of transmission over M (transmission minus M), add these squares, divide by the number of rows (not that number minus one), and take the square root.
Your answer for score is 0.7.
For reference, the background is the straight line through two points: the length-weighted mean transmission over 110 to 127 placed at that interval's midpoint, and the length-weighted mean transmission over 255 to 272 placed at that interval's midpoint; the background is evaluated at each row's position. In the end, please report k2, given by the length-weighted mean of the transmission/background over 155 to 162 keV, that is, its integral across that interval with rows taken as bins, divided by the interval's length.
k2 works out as 1.01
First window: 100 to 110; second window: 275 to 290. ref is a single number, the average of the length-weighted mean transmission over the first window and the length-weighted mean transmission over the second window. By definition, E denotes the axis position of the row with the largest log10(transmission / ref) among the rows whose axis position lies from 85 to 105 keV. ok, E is 103.5 keV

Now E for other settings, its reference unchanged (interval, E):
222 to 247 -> 236.0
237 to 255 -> 251.0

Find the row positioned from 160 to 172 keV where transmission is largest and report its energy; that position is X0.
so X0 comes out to 171.0 keV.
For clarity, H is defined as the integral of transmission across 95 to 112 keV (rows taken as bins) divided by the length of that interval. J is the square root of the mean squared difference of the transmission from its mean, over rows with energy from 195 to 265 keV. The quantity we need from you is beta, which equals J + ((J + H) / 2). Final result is 15.3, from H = 20.7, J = 3.3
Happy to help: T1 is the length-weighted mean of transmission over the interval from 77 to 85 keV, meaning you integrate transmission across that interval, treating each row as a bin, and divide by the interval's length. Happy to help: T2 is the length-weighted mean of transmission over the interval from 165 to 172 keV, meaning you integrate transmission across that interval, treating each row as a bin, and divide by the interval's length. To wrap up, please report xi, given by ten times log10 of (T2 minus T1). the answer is 10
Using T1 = 10.7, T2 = 21.9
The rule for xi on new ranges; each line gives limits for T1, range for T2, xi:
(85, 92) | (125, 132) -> 8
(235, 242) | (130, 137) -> -5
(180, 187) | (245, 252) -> 9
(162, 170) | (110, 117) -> -6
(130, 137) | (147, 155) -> 1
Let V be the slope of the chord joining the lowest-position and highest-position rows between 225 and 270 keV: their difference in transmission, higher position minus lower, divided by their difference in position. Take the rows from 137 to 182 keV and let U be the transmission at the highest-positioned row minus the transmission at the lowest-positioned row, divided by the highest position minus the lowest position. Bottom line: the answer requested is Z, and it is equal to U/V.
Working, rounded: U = -0.10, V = -0.02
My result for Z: 6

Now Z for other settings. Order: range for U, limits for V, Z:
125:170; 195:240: 0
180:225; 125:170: 4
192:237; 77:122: 1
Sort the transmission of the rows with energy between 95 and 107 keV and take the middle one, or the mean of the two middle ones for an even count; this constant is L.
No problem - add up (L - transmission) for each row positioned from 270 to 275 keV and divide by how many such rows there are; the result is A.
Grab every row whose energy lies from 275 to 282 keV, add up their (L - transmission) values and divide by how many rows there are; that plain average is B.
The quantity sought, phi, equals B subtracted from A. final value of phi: 0.6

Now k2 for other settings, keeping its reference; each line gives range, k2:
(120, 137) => 0.98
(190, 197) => 0.45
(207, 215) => 0.84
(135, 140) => 0.94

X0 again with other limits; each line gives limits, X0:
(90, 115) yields 113.5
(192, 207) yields 206.0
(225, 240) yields 236.0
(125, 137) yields 133.5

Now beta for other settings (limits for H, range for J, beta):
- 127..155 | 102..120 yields 12.2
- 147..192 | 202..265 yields 12.3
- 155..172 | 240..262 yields 12.4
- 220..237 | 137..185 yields 14.2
